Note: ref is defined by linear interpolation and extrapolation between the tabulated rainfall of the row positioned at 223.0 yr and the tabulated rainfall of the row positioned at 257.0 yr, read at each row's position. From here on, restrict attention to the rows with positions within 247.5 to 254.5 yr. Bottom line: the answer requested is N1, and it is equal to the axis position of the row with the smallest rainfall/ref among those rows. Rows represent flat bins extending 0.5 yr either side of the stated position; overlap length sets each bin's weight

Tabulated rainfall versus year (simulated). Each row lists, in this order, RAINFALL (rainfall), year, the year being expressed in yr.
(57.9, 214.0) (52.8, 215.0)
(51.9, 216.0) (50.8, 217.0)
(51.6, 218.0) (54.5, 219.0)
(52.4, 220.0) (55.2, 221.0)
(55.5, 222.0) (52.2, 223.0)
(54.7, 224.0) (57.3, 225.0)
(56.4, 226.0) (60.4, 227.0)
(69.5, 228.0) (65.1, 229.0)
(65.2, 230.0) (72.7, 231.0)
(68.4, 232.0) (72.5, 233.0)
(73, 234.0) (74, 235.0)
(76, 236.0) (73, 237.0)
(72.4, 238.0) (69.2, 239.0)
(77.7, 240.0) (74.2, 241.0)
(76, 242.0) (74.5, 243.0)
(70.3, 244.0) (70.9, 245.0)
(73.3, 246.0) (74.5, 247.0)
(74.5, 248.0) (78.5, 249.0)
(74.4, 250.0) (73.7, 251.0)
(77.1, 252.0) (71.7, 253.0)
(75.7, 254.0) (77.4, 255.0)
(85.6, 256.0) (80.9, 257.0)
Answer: 253.0 yr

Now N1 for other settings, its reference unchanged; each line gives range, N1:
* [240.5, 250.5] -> 250.0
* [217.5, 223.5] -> 223.0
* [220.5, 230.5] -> 223.0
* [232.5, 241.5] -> 239.0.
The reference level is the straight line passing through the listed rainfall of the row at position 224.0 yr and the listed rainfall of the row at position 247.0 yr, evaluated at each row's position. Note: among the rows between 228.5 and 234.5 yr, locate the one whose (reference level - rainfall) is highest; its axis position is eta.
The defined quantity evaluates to 230.0 yr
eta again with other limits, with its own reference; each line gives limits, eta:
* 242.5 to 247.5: 245.0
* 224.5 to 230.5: 226.0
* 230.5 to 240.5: 239.0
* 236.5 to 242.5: 239.0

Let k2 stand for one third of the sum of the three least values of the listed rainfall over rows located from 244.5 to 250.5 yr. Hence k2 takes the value 72.9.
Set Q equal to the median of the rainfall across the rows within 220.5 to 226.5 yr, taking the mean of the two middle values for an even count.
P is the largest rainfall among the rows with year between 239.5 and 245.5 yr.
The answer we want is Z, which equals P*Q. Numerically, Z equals 4301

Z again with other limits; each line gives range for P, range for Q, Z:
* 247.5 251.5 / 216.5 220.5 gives 4082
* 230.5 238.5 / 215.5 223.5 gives 3975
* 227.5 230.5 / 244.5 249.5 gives 5178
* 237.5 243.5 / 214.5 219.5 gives 4033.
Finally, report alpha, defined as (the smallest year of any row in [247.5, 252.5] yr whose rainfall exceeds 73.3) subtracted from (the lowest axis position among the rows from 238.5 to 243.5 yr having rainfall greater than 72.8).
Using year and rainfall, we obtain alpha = -8 yr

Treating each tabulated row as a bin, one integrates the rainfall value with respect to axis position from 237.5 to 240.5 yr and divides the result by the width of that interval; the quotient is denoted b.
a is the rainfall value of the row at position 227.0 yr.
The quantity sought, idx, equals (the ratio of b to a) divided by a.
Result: 0.020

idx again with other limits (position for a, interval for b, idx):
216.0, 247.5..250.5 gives 0.028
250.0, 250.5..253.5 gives 0.013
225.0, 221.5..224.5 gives 0.016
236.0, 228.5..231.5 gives 0.012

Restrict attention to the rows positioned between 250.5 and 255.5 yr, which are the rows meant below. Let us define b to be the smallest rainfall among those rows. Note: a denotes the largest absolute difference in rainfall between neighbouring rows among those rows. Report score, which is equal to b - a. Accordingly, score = 66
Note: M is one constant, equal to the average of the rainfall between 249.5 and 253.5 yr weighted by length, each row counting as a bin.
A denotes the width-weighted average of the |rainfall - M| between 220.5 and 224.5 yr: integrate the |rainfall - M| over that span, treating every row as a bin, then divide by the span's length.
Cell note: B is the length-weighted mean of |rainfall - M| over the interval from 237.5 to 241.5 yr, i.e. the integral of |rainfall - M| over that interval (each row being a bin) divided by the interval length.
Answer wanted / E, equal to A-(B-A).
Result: 37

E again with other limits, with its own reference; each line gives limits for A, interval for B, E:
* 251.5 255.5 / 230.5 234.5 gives 2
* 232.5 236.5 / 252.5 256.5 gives -2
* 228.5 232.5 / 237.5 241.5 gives 10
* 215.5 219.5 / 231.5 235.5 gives 42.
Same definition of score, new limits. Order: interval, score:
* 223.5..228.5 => 46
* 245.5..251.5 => 69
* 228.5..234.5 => 58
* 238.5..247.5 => 61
